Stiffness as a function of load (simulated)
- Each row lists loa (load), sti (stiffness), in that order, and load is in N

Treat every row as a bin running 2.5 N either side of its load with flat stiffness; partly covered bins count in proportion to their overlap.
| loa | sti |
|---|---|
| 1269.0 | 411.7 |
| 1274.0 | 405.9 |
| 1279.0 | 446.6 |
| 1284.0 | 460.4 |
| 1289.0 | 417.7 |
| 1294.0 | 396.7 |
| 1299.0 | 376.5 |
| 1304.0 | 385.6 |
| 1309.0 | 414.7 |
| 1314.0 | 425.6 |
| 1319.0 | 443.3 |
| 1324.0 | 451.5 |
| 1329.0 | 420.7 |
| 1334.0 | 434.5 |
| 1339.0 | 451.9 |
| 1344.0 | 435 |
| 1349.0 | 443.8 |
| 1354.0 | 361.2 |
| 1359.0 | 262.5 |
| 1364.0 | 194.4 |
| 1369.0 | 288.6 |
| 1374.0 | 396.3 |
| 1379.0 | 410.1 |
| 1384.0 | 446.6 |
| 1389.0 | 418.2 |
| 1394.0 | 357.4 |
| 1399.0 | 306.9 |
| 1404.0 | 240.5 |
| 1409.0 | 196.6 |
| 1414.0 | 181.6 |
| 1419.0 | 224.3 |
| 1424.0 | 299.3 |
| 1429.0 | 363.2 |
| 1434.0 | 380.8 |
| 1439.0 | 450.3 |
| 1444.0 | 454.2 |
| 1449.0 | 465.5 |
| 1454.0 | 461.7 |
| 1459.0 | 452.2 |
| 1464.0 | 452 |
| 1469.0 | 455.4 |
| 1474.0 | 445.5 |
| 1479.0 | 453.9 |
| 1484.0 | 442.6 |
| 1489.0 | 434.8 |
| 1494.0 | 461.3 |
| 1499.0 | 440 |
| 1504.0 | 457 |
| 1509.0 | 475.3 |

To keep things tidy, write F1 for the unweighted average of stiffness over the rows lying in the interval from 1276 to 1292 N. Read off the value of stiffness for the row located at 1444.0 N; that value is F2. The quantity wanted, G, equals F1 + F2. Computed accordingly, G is 896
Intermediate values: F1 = 442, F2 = 454.2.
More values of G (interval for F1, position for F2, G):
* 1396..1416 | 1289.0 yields 649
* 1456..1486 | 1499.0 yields 890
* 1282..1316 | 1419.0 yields 635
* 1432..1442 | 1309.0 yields 830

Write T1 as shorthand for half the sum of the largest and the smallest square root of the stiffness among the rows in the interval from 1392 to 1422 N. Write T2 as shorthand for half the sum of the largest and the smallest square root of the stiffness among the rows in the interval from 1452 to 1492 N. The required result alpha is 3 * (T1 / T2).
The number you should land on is 2.3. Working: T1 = 16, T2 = 21.2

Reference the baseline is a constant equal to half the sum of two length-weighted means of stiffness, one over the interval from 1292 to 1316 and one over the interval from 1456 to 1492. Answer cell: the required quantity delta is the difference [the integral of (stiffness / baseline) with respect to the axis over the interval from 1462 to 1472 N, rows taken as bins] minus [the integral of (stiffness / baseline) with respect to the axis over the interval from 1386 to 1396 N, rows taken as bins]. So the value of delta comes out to 1.4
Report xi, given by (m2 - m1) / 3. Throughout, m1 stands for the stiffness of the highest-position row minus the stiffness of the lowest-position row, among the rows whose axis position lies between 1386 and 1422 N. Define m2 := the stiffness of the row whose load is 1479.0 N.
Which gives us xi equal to 216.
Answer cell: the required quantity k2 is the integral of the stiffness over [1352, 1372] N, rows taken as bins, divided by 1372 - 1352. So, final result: 278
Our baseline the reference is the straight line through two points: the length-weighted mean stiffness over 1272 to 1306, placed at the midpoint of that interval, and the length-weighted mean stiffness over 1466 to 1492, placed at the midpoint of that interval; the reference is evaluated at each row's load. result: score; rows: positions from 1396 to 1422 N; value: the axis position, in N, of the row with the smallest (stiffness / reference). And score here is 1414.0 N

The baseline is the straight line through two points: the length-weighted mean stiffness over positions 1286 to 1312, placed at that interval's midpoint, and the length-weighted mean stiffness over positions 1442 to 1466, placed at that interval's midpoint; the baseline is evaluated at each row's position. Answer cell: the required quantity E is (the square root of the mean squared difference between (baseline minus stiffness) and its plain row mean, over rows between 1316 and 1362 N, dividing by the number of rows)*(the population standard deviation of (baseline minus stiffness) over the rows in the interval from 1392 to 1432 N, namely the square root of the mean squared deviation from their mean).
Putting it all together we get 4116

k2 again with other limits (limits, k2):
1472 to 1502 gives 447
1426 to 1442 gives 397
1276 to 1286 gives 451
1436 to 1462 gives 455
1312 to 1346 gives 438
